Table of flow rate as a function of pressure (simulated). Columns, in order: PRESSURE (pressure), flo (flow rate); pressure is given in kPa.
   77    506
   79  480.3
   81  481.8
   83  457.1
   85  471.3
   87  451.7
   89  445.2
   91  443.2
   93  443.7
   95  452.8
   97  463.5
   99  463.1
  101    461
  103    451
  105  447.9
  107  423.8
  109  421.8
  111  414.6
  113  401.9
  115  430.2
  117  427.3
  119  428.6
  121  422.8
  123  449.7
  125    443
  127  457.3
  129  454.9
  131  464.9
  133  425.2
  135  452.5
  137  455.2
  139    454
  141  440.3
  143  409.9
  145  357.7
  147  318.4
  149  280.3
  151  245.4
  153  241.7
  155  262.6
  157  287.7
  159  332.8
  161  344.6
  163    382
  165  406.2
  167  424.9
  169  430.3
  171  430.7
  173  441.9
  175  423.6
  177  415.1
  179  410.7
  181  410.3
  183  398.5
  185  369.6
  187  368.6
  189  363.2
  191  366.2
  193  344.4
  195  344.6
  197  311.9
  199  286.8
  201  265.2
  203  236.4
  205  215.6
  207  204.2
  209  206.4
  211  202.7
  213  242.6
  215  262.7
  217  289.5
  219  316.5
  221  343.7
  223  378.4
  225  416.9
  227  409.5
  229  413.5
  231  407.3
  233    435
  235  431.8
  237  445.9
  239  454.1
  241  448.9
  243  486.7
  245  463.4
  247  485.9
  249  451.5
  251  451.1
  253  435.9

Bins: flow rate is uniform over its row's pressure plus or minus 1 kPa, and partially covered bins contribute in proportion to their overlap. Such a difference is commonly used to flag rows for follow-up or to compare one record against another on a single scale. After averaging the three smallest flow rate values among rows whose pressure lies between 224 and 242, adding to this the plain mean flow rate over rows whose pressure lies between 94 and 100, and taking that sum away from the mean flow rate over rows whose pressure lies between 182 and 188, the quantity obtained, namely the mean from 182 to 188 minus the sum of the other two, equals -491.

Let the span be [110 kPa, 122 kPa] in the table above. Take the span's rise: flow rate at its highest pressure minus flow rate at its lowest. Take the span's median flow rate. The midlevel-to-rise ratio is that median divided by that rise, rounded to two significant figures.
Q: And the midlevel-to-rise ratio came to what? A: 52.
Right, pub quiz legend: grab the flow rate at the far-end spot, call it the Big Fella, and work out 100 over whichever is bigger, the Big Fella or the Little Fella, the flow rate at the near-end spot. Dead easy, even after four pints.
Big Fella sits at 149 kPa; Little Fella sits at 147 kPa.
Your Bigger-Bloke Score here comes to 0.314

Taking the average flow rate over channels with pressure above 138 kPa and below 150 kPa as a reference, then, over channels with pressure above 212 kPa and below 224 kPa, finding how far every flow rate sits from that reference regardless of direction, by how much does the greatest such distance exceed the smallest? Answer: 133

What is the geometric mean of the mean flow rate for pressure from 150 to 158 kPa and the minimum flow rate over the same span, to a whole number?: 250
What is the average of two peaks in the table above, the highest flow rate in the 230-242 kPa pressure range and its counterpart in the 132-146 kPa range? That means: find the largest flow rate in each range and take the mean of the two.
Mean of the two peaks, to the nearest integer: 455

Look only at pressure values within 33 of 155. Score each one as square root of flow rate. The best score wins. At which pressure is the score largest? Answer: 131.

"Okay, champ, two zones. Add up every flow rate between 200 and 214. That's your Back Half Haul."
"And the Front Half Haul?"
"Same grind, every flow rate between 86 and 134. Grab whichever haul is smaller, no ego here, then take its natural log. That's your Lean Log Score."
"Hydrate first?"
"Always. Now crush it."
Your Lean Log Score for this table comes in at 7.36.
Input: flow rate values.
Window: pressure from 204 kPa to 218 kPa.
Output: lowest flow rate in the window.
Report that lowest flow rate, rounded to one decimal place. 202.7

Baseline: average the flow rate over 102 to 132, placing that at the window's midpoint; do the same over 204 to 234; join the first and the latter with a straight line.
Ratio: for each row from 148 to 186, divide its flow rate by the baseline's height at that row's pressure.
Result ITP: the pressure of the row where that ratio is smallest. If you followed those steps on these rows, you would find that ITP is 153 kPa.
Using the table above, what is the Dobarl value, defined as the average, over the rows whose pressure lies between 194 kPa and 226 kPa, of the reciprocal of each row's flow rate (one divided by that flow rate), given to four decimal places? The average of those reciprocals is 0.0037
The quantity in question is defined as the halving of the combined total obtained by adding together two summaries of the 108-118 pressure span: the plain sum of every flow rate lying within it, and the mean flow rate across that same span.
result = 1257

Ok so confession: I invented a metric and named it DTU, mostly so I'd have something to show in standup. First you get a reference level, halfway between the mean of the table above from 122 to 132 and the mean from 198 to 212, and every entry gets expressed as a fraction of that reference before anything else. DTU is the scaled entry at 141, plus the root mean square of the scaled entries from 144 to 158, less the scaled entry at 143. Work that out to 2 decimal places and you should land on 0.93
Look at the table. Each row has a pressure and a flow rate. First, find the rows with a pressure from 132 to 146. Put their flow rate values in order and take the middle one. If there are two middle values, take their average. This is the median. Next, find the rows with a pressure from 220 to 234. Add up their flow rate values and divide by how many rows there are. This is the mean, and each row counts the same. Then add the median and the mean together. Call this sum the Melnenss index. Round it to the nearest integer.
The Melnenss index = 841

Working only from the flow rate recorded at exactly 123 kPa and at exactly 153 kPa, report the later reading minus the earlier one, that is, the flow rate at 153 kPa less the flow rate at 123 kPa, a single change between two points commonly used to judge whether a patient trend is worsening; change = -208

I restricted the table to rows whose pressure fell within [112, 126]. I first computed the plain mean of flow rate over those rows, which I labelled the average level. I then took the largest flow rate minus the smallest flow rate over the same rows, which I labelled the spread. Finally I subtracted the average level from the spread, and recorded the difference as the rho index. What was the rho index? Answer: -381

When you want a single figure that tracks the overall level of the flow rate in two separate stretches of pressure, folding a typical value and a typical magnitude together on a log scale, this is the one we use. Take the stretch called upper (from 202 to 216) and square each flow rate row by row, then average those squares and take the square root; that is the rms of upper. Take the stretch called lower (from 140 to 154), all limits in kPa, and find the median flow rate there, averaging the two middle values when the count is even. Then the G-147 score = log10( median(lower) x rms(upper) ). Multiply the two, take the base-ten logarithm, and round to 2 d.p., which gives 4.86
